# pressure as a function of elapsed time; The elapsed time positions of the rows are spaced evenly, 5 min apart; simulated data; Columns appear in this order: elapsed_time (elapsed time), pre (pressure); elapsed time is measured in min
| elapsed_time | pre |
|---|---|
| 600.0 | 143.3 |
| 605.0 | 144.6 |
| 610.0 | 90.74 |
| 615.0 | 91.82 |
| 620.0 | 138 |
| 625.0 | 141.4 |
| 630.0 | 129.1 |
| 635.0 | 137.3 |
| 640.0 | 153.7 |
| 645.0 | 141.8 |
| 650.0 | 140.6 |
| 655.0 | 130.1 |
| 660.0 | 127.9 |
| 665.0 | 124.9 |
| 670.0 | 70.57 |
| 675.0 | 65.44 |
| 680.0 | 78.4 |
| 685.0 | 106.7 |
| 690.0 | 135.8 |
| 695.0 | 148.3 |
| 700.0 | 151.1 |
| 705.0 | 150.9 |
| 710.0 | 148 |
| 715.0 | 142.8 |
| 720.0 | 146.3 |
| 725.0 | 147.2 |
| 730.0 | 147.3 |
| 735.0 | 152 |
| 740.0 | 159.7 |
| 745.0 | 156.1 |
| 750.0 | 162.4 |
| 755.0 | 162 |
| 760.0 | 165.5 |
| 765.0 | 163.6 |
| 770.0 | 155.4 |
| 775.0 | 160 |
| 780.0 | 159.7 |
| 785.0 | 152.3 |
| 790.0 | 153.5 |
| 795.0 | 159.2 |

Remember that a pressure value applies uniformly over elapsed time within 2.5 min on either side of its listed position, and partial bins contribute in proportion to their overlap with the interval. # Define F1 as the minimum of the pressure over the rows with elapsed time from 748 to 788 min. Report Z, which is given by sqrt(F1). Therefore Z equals 12.3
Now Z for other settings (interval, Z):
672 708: 8.1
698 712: 12.2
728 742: 12.1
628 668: 11.2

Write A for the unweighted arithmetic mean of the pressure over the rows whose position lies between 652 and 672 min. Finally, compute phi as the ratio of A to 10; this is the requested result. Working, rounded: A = 113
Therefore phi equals 11.3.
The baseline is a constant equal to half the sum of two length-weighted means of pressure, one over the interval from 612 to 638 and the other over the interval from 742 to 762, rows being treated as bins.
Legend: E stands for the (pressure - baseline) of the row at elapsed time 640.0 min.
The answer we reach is 9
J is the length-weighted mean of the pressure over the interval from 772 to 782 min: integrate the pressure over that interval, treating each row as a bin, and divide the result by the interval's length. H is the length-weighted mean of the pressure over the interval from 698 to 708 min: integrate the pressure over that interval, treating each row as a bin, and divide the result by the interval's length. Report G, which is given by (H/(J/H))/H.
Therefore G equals 0.9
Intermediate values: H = 151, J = 160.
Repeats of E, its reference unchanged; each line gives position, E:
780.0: 15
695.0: 4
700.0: 7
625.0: -3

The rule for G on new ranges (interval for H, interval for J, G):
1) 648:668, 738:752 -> 0.8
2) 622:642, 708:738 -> 0.9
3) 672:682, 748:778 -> 0.4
